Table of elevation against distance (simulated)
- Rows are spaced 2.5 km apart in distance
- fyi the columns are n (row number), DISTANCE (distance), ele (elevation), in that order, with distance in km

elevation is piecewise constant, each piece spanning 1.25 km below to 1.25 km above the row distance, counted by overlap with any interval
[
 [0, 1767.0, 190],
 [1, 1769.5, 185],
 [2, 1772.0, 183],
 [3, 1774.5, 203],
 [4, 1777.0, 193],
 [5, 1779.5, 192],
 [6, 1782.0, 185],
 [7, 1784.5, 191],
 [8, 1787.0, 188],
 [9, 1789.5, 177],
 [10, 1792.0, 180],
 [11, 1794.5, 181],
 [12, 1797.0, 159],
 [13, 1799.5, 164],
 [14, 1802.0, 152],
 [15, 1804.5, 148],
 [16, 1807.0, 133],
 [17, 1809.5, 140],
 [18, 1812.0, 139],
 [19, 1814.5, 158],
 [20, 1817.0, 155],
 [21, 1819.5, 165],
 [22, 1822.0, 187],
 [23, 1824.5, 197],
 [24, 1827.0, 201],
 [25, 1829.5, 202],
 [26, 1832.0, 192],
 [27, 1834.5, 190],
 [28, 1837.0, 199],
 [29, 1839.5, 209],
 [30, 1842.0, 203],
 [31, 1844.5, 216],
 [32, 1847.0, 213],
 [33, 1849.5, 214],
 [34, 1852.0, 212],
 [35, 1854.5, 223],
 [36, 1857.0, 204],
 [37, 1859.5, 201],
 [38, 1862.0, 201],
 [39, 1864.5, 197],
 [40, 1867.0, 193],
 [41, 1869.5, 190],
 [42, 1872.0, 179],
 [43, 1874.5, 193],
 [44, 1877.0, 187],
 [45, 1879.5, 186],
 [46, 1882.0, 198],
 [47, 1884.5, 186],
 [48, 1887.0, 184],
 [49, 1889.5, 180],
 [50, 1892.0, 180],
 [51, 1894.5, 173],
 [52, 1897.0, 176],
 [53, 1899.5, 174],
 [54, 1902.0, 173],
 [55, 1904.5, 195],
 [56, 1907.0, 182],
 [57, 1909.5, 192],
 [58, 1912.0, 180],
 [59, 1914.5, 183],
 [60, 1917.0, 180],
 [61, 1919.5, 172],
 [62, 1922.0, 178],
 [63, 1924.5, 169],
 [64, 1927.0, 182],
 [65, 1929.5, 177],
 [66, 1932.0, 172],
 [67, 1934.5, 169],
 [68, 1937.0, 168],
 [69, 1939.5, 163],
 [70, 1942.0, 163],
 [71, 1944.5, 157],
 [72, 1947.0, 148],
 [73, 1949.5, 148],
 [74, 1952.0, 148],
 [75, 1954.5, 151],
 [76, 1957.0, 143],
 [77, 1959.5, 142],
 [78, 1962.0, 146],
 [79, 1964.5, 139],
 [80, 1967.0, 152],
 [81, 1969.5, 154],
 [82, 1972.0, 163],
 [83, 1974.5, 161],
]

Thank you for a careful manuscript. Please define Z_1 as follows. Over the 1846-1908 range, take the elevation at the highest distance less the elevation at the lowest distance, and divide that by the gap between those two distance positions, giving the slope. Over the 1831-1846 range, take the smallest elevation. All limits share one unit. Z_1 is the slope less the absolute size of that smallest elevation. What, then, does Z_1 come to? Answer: -191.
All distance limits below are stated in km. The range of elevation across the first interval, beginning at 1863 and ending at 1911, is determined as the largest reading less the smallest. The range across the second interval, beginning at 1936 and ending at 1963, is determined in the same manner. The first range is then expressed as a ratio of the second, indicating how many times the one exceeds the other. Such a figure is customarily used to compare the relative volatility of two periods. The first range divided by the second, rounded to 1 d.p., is 1.0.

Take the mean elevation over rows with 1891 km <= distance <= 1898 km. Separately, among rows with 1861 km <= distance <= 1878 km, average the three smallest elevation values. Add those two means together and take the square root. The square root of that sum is 19.0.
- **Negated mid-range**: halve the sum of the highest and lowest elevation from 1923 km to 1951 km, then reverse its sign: -165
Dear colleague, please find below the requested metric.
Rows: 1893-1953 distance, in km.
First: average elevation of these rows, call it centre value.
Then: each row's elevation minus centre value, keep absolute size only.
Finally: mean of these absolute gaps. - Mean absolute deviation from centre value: 9.4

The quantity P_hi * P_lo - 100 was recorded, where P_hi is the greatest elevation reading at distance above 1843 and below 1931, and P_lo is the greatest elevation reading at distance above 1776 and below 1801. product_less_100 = 42939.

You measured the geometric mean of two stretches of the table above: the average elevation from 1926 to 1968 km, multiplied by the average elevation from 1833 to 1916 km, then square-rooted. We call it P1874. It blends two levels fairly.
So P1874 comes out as 174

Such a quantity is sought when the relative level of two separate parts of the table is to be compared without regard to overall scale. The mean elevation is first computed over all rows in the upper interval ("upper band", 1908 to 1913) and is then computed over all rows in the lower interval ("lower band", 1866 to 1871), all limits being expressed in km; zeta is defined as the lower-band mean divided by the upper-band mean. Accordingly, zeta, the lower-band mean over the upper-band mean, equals 1.03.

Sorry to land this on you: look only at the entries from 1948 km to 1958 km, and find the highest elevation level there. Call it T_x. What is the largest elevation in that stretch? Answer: 151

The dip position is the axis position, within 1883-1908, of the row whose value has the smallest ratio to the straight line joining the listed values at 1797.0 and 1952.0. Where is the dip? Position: 1894.5 km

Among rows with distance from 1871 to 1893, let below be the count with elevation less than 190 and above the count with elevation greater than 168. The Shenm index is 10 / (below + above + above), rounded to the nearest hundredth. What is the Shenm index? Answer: 0.40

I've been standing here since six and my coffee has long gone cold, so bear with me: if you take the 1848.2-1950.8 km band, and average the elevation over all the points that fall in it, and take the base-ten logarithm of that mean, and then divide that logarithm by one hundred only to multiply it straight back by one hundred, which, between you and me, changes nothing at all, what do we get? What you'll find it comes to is 2.261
